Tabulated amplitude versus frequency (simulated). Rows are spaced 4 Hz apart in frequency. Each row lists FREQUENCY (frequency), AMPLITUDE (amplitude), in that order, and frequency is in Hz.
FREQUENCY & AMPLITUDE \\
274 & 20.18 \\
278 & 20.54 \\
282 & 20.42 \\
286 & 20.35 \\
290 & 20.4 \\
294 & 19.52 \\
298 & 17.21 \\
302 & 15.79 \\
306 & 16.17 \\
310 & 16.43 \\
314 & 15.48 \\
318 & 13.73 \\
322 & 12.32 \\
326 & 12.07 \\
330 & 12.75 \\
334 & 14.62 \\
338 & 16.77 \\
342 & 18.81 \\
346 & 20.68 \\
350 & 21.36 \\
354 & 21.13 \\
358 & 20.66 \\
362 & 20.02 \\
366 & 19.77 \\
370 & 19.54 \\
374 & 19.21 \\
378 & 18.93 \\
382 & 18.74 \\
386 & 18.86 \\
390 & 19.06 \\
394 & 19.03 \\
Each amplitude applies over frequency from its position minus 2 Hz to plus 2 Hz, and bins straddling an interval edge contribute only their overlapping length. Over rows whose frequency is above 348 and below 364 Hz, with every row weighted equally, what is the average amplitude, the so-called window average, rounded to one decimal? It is 20.8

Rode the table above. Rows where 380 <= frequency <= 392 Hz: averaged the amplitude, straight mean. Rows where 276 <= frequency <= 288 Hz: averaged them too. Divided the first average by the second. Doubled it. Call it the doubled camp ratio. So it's 1.8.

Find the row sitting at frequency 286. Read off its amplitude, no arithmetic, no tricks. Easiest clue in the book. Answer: 20.35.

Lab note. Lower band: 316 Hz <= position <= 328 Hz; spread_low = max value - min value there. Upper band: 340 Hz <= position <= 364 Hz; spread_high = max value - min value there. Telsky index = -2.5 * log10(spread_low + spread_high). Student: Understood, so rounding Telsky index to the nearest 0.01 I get -1.56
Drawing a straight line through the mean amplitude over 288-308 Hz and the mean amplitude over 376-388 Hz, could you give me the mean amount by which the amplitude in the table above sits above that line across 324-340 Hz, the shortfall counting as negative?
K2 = -4.2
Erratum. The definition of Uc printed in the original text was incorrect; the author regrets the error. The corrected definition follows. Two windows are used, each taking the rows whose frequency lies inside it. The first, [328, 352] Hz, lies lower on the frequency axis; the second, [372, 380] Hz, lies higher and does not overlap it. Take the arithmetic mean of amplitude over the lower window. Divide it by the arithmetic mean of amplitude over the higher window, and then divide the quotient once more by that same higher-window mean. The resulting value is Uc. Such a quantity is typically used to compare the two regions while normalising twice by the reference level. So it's 0.048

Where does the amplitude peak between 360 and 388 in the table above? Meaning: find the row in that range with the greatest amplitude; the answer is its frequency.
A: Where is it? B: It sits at 362 Hz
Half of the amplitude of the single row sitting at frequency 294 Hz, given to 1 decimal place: 9.8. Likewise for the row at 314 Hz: 7.7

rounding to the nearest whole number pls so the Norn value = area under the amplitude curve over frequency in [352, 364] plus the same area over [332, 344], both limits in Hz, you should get 448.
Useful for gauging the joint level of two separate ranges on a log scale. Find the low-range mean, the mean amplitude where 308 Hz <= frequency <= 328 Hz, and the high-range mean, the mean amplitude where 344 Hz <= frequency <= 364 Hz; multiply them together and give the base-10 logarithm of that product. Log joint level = 2.46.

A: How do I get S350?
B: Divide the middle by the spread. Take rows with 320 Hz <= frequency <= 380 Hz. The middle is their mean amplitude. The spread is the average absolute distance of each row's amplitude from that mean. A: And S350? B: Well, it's 6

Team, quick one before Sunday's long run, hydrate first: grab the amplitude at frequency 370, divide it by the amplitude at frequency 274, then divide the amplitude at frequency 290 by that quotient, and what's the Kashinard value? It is 21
